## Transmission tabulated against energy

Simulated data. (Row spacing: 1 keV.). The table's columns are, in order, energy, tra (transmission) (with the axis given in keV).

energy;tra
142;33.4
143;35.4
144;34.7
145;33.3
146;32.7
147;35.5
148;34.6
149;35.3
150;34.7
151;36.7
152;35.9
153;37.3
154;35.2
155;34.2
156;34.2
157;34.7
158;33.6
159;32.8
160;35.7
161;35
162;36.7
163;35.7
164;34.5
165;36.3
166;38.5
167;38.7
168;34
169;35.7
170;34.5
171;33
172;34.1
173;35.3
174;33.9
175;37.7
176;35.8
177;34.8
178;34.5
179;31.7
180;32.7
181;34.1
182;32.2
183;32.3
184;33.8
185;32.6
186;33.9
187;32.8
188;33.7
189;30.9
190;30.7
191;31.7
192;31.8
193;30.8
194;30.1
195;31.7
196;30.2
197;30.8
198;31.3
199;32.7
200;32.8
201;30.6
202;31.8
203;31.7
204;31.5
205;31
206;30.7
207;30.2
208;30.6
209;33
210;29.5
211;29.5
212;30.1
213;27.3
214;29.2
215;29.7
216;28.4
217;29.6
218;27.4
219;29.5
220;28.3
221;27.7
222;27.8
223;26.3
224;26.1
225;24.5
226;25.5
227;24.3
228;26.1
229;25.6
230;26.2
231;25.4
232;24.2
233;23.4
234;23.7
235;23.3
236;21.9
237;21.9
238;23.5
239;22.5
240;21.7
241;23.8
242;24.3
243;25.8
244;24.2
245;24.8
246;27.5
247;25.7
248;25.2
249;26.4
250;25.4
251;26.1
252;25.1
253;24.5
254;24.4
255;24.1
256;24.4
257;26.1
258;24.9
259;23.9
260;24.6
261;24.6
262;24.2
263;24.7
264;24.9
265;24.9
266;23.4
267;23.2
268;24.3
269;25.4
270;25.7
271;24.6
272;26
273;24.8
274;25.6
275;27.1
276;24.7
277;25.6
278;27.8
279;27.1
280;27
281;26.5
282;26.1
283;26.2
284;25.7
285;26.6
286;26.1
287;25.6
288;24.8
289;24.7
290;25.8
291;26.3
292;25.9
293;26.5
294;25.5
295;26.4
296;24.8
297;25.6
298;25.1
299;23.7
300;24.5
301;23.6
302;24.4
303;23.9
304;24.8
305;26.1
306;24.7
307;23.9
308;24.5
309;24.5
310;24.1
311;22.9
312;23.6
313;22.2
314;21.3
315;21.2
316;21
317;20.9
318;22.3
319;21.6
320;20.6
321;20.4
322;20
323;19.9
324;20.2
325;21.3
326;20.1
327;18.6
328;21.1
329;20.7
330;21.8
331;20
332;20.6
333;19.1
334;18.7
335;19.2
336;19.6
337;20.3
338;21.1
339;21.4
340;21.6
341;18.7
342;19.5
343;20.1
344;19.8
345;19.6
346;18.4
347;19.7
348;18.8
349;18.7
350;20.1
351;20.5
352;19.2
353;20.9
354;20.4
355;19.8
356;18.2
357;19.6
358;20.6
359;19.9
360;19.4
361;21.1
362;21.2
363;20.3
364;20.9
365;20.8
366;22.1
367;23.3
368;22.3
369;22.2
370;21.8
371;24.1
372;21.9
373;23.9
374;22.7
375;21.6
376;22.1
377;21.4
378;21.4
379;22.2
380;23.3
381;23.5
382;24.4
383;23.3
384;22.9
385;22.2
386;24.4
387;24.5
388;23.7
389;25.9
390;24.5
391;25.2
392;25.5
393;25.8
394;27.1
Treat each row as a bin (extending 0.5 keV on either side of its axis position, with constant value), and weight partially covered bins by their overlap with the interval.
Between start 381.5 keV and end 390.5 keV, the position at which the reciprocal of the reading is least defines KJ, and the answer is 389 keV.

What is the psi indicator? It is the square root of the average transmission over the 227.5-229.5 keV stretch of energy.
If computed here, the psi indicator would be 5.08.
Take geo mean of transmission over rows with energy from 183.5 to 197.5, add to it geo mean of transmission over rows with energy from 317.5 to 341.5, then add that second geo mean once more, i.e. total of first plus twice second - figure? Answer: 72.5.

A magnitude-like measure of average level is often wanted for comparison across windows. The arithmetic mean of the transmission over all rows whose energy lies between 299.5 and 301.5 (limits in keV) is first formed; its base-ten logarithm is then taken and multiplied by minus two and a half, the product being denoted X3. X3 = -3.45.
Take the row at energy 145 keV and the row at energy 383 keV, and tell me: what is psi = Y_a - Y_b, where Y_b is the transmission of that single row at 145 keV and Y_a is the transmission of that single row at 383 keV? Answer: -10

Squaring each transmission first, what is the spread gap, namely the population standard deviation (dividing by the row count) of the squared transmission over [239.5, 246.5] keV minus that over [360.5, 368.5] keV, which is 41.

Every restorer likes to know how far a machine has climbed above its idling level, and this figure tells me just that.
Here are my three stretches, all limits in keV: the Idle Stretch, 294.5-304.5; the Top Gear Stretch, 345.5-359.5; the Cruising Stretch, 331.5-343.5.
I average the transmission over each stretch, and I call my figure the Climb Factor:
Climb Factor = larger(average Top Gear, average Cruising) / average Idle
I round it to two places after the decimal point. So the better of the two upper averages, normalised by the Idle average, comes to 0.81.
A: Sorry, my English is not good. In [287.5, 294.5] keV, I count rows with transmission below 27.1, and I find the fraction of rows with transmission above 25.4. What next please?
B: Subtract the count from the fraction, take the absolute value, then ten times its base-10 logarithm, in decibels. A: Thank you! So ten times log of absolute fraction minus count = 7.98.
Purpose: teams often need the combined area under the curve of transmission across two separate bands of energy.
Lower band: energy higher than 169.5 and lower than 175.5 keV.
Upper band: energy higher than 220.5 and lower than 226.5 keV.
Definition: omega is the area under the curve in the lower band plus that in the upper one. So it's 366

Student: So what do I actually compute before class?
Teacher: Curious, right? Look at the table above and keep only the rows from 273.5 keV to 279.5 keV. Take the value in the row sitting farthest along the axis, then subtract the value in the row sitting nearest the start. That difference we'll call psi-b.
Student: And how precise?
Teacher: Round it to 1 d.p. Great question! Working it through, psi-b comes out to 1.5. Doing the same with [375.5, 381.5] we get 1.4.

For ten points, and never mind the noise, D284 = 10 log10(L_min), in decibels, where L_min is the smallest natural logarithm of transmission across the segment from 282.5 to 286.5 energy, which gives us 5.11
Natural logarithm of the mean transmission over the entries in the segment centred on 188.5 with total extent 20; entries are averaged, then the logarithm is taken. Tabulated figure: 3.47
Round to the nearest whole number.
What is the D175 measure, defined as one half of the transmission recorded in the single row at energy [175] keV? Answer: 19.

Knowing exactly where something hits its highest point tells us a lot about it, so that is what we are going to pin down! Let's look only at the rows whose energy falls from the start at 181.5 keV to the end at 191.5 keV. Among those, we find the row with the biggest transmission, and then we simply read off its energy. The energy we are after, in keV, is 186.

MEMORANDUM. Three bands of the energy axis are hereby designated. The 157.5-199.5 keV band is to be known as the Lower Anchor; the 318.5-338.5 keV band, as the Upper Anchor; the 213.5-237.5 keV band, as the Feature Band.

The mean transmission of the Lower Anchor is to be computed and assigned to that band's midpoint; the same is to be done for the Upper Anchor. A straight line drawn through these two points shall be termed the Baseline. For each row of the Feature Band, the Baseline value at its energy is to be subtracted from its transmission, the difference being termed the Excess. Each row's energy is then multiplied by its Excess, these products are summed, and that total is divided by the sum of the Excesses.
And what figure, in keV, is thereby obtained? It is 228.7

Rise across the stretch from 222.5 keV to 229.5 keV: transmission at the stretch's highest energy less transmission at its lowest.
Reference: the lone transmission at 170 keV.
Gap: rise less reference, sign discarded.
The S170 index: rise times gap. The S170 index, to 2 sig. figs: -25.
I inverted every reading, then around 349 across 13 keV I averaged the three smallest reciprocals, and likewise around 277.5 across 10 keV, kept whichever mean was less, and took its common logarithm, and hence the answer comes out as -1.44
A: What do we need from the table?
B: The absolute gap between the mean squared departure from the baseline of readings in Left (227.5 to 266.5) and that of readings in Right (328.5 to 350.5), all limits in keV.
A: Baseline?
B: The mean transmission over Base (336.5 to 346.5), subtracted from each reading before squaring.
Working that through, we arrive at 21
